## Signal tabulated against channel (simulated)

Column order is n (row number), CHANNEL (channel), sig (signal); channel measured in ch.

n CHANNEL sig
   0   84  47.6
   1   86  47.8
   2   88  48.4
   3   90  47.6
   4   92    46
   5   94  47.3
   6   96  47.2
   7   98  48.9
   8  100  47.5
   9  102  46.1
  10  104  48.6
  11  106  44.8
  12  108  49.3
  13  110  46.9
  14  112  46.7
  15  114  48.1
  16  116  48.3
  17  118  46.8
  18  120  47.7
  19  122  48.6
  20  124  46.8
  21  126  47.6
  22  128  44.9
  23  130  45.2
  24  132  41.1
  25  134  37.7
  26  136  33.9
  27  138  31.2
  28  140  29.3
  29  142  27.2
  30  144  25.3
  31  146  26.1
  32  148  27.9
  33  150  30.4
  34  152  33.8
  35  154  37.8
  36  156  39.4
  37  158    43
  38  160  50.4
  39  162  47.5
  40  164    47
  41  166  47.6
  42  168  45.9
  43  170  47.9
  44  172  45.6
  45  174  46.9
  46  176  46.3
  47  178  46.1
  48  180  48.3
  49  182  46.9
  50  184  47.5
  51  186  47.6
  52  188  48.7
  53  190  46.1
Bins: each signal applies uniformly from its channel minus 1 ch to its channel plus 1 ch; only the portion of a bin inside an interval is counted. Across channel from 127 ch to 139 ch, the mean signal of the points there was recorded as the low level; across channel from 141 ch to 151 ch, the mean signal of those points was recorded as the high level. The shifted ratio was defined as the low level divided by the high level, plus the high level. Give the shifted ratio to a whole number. 29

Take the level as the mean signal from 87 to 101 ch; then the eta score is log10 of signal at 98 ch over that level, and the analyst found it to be 0.012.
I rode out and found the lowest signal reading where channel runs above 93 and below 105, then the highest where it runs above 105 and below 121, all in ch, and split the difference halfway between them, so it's 47.7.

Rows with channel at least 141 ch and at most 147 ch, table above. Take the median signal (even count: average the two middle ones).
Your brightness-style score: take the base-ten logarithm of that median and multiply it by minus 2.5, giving -3.54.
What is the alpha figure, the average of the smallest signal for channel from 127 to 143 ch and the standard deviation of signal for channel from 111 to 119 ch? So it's 14.0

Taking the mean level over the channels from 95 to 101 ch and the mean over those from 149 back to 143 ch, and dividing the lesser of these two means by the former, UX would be 0.55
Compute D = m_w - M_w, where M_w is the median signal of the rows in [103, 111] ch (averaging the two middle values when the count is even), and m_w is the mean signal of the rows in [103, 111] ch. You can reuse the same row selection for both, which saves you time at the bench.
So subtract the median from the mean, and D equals -0.35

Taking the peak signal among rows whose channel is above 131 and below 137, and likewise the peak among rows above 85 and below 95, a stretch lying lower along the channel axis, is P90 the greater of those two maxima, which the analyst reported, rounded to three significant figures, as 48.4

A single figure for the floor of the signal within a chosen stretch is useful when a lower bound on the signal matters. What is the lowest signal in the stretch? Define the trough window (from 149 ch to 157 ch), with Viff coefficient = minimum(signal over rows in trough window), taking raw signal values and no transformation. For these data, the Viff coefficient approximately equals 30.4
